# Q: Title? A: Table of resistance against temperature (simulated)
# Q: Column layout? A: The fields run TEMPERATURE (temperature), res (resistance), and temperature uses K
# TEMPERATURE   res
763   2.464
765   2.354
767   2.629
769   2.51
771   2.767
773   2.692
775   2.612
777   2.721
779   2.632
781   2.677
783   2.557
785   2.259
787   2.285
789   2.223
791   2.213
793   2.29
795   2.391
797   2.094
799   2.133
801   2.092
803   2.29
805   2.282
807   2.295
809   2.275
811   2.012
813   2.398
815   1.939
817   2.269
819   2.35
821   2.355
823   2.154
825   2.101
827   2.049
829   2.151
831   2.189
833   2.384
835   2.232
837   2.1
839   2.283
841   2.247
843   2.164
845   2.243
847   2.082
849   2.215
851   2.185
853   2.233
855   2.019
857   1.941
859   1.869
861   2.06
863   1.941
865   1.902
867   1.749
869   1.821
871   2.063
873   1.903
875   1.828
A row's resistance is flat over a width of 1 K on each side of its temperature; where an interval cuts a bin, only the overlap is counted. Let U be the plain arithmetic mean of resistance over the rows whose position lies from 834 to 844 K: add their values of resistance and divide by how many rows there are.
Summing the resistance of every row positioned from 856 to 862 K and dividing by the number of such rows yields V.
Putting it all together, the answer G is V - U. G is -0.2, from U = 2.21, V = 1.96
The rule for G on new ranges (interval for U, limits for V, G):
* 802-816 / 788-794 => 0.0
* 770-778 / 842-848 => -0.5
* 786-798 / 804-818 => 0.0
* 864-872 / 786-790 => 0.4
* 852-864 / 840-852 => 0.2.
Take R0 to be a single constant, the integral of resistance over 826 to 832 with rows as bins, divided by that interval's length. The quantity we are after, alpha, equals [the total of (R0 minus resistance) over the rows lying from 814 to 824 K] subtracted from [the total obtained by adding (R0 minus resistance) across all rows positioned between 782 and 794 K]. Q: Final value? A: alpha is -0.6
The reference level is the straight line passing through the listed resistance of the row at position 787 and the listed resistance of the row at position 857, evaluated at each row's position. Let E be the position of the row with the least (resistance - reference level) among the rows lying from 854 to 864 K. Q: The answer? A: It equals 859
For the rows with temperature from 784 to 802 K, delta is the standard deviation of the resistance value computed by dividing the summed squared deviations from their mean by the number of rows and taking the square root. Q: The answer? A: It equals 0.09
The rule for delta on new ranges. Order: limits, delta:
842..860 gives 0.13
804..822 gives 0.15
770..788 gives 0.17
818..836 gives 0.11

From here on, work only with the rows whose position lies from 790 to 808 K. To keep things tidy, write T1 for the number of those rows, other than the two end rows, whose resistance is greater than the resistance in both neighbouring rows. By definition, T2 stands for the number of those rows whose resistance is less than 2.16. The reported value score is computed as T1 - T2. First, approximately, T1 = 3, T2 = 3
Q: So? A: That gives 0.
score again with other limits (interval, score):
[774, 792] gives 3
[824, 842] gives -2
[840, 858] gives 0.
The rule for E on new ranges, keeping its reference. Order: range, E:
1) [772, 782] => 775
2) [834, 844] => 837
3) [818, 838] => 827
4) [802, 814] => 811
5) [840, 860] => 859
